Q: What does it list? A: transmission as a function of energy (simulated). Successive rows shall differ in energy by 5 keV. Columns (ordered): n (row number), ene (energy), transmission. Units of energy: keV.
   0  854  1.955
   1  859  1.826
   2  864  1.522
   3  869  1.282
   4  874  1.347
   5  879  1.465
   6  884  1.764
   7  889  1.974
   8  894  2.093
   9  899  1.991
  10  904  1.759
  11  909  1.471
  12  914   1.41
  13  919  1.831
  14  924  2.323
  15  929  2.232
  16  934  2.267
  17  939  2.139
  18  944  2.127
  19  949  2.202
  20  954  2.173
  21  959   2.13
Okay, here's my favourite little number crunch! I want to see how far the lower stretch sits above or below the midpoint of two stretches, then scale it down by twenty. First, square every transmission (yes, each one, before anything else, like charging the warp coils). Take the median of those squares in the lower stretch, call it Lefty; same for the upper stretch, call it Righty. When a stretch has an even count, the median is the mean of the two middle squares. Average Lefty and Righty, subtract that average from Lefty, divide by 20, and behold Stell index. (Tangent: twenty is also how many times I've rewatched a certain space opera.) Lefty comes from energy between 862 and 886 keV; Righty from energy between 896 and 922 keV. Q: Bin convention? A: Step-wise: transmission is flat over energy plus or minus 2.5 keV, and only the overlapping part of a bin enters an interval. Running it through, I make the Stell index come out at -0.024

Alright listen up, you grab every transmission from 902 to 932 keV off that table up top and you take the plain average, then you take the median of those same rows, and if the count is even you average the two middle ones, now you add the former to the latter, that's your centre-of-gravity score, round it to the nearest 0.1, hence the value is 3.6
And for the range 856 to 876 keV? 2.9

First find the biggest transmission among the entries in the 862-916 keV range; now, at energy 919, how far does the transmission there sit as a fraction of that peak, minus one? -0.13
